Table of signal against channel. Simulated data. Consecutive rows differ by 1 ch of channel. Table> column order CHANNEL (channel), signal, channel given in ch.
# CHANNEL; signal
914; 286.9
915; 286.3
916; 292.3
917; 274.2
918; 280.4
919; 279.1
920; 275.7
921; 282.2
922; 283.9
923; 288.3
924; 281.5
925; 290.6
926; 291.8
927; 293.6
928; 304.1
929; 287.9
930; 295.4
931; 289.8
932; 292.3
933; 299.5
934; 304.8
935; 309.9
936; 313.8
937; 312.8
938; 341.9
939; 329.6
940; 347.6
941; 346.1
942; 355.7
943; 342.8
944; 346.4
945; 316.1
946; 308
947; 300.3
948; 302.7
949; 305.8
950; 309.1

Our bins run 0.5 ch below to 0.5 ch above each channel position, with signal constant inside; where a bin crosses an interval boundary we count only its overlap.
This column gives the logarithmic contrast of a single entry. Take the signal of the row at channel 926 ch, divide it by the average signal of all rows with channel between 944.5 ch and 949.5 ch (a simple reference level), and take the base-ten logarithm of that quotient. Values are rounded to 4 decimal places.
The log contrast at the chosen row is -0.0215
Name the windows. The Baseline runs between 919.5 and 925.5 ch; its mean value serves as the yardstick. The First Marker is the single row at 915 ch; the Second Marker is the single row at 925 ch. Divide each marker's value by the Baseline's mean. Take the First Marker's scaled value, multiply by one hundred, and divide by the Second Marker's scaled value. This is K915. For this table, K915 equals 99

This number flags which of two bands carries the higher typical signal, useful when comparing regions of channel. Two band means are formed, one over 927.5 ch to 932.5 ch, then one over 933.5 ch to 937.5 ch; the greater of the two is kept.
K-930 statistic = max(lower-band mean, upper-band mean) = 310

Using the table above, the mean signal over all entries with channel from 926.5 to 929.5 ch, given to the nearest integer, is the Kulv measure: 295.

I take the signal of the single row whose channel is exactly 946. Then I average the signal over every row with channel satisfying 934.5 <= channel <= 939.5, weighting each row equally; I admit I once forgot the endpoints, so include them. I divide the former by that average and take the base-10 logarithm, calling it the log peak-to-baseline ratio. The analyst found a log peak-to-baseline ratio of -0.019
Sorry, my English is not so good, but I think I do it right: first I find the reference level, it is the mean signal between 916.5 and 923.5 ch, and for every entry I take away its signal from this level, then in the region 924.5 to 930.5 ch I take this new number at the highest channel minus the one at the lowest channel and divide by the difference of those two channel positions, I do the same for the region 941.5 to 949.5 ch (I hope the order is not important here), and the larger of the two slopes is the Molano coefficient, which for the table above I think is 7.1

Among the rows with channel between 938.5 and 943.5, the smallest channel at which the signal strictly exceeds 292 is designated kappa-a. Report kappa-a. 939 ch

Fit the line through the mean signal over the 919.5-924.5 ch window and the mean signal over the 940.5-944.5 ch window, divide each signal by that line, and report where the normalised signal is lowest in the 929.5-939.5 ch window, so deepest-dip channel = 932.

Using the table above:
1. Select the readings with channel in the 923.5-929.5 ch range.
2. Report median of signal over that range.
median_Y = 291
